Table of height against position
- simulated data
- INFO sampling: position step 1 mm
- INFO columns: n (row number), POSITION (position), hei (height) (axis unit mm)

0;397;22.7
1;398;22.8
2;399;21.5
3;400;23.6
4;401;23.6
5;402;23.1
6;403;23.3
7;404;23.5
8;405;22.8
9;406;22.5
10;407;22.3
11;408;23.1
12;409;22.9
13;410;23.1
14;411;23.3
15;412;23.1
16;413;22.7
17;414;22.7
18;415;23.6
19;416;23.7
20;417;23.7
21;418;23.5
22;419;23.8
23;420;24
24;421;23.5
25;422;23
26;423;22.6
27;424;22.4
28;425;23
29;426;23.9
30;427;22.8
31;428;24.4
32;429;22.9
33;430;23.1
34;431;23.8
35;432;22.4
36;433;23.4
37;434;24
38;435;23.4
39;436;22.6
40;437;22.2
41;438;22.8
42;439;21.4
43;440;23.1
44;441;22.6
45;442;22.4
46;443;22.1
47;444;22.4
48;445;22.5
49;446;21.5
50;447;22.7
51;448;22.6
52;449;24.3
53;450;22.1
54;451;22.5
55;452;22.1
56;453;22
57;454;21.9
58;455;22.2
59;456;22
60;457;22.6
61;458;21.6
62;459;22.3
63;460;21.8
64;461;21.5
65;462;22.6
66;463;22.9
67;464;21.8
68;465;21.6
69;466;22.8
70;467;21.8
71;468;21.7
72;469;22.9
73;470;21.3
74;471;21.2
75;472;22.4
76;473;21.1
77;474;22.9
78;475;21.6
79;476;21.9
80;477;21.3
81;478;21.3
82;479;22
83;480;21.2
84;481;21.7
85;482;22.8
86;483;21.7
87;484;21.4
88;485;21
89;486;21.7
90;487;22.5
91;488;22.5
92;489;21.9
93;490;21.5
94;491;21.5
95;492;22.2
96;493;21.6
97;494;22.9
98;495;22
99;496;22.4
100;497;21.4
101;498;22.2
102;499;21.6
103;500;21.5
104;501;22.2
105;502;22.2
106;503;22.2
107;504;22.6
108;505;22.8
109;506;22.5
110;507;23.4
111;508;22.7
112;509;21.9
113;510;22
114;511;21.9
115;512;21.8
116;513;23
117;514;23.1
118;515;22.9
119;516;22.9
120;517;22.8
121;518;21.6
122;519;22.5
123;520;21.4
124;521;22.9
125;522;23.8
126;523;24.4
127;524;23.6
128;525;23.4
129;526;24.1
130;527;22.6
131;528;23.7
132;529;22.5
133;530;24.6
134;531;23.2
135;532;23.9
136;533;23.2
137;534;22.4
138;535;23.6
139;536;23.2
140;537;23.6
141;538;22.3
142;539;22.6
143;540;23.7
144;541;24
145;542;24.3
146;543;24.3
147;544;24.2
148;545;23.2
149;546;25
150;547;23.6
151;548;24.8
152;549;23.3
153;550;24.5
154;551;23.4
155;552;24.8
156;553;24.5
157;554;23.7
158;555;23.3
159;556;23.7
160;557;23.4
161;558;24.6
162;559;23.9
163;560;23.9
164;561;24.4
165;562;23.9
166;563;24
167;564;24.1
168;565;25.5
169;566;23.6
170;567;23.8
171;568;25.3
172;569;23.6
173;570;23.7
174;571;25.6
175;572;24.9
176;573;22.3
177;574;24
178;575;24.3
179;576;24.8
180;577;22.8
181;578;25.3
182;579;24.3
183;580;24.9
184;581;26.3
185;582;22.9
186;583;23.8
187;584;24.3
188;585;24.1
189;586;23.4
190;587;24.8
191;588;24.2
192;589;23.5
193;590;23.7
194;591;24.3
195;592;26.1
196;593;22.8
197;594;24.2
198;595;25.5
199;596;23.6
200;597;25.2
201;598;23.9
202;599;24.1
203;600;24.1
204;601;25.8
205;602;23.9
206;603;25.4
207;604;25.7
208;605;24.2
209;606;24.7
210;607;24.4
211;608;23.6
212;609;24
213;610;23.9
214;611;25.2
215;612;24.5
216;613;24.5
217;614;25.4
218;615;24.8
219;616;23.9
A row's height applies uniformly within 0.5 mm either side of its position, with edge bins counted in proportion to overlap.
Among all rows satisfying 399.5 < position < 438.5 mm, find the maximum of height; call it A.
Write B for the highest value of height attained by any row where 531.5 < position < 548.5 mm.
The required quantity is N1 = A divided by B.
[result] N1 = 0.98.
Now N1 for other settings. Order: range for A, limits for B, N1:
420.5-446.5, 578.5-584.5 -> 0.93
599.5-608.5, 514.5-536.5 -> 1.05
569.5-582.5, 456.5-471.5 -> 1.15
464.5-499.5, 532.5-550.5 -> 0.92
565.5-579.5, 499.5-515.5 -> 1.09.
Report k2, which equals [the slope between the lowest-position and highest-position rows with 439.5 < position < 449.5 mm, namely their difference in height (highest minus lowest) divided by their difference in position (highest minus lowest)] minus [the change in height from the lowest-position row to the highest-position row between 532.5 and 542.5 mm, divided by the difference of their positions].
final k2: 0.01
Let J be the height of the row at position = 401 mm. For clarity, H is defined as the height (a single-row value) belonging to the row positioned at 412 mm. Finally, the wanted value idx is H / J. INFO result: 0.98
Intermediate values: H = 23.1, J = 23.6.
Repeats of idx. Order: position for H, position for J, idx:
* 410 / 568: 0.91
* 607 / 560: 1.02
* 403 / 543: 0.96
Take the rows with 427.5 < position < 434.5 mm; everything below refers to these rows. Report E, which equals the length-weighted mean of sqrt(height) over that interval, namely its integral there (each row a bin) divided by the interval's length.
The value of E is 4.84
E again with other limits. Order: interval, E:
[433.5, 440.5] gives 4.77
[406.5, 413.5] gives 4.79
